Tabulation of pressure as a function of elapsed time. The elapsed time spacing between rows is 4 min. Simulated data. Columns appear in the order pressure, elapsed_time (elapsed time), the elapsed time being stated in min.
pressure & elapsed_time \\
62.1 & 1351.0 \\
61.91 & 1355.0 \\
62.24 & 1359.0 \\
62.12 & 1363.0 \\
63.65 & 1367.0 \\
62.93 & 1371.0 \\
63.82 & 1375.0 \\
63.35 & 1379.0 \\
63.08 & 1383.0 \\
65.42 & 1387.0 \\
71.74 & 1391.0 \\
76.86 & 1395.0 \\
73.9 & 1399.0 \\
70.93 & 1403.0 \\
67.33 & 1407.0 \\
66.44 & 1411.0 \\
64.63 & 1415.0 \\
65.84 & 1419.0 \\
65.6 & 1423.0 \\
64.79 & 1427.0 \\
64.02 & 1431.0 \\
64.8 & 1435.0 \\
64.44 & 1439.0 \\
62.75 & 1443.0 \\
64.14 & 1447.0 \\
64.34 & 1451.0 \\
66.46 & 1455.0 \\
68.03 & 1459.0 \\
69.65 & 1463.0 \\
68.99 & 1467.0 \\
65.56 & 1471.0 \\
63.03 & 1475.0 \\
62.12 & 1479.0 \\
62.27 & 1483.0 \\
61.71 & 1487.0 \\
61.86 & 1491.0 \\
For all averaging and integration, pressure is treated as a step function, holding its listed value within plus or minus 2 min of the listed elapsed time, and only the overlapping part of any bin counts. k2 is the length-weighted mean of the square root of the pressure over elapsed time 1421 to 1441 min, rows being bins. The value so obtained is 8.05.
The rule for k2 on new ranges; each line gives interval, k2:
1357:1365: 7.89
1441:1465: 8.12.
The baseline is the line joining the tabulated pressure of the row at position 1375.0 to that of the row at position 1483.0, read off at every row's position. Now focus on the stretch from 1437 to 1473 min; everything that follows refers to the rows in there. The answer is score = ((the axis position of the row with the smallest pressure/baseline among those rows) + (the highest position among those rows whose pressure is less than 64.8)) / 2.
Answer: 1447 min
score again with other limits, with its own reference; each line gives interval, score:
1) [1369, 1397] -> 1377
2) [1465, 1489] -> 1487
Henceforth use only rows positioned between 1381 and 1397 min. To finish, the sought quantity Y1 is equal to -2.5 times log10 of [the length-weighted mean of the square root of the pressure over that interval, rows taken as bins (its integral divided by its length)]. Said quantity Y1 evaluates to -2.30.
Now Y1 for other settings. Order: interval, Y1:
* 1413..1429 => -2.27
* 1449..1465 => -2.28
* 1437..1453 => -2.26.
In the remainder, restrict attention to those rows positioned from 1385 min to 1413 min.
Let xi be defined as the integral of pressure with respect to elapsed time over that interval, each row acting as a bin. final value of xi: 1970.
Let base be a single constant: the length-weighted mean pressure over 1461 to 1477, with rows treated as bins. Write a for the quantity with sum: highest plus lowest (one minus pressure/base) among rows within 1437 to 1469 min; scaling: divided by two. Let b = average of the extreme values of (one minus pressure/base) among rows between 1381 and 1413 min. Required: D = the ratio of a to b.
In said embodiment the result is -0.2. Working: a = 0.01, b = -0.05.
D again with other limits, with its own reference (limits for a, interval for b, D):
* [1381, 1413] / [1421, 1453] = -1.2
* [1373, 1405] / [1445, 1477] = -6.8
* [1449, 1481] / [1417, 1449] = 0.4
